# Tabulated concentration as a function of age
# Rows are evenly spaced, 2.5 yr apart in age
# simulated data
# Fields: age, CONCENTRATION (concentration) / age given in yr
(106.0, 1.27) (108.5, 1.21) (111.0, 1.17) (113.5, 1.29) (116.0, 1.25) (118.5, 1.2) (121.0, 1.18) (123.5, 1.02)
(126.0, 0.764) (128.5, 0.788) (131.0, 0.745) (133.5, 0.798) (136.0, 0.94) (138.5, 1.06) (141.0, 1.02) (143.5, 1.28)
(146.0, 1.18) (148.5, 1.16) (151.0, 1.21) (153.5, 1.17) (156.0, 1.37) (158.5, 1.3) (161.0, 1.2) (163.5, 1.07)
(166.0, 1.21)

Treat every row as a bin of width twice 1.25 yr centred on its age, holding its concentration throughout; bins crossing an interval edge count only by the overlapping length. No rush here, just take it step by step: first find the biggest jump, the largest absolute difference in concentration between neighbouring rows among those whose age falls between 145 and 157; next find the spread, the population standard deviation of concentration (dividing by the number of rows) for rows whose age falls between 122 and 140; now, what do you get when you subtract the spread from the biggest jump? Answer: 0.08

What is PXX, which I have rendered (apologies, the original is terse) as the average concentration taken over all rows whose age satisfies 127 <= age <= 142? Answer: 0.89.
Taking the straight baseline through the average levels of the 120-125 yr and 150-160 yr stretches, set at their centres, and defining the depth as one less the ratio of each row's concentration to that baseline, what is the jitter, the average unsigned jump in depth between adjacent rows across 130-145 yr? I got 0.099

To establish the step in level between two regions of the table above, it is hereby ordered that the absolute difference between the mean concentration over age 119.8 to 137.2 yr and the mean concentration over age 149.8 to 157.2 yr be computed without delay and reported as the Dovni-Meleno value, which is 0.36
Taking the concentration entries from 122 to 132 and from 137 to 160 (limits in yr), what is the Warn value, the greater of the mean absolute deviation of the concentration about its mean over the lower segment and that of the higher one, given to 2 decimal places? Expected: 0.10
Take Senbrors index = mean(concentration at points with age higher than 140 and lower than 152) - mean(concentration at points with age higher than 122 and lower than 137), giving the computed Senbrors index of 0.33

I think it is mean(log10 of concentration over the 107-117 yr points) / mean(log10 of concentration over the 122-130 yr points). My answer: -1.3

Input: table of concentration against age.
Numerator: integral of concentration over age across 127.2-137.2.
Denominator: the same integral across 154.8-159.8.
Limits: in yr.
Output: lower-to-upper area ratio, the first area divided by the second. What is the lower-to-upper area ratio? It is 1.2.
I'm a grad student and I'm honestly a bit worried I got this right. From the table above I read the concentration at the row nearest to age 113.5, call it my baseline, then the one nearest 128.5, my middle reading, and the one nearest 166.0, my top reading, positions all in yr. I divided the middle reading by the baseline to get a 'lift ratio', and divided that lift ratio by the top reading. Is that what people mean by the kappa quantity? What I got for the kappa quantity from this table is 0.50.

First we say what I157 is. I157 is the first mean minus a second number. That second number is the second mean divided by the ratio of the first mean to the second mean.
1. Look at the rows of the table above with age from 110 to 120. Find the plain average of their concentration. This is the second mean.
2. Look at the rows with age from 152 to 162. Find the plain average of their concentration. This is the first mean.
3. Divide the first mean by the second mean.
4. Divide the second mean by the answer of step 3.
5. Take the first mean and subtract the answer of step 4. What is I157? 0.06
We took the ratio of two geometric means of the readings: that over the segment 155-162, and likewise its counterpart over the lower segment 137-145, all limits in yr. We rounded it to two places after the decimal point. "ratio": 1.16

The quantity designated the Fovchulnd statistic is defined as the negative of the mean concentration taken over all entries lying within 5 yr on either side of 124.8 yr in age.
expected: -0.94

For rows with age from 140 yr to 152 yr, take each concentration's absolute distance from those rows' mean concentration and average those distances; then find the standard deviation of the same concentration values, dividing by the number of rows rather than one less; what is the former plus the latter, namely 0.15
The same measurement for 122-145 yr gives 0.31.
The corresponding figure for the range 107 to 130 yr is 0.34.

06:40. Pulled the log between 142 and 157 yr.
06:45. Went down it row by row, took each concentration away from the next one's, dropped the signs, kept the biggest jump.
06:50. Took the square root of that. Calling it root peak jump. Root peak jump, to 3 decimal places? 0.447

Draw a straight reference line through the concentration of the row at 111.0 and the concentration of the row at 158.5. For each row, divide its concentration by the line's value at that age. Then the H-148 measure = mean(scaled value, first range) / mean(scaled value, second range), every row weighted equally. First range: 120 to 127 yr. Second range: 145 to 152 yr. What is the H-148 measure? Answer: 0.88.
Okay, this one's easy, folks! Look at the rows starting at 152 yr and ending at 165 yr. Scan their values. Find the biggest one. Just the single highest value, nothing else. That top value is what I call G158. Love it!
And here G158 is 1.37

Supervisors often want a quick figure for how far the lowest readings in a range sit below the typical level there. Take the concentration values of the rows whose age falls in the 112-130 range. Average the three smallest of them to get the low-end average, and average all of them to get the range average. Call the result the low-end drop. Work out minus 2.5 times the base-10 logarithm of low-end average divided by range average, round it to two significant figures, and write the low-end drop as 0.24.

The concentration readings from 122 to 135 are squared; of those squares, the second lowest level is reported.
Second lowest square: 0.584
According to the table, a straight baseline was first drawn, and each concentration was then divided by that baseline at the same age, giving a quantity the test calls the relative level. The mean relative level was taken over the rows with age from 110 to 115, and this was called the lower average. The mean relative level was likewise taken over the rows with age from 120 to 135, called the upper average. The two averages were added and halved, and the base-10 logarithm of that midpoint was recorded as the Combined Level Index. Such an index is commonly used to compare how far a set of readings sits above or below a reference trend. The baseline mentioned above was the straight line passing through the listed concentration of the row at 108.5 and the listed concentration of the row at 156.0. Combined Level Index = -0.071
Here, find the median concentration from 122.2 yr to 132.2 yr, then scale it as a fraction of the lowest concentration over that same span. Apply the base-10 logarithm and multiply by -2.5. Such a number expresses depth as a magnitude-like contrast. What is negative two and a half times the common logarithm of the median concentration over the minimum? -0.044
